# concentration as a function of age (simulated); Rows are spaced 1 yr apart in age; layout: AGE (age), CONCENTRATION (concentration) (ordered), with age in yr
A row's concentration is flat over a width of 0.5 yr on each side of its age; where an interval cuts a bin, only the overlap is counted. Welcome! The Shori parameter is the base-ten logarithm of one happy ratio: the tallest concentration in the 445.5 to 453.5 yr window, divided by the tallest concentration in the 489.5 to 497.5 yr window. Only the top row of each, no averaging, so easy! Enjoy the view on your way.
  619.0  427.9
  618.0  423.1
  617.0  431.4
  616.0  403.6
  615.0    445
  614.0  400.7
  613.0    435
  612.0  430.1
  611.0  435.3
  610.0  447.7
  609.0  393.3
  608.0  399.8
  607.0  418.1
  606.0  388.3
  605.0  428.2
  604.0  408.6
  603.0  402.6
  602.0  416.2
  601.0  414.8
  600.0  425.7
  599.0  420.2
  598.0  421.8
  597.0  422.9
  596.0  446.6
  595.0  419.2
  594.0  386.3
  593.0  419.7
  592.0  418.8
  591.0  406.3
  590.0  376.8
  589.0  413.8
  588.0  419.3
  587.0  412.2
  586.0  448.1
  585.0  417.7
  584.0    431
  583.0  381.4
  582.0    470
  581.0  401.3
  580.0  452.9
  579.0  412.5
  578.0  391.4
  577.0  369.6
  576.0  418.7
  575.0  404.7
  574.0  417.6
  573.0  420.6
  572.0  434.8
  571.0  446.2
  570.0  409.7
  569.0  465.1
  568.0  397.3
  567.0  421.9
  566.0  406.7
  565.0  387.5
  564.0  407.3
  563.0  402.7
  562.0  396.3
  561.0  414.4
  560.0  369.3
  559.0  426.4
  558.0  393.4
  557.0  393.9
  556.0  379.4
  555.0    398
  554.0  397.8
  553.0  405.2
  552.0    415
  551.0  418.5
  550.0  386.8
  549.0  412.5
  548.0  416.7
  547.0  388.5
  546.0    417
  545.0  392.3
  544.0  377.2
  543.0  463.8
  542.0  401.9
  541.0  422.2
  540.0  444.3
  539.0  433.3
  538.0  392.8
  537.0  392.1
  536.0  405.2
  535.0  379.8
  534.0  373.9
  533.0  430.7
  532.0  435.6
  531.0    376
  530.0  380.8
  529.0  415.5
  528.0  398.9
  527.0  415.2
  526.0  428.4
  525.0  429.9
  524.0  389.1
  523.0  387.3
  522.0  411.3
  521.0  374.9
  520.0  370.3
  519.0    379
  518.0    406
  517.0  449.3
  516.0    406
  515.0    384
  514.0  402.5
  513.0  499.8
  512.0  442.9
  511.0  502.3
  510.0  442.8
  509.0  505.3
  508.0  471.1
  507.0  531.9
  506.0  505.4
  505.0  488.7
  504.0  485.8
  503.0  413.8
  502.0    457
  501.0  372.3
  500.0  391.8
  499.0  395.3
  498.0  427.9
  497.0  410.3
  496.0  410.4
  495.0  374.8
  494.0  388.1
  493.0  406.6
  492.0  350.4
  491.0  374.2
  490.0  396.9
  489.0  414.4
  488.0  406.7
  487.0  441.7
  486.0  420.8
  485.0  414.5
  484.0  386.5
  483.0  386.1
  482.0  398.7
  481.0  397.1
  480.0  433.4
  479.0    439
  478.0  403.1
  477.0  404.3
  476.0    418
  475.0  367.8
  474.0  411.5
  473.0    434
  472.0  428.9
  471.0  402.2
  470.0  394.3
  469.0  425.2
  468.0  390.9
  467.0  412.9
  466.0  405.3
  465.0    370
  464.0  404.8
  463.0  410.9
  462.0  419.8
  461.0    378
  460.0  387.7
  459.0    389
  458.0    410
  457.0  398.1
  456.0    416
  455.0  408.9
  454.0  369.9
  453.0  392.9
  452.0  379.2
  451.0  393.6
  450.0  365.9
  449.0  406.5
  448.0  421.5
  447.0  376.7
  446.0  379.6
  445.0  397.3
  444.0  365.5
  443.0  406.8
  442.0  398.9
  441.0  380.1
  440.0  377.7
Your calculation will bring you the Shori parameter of 0.012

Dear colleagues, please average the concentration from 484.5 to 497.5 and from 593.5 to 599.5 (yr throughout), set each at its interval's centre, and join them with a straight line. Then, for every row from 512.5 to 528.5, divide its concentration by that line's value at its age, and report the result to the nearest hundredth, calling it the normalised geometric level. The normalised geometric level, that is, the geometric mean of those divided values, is 1.00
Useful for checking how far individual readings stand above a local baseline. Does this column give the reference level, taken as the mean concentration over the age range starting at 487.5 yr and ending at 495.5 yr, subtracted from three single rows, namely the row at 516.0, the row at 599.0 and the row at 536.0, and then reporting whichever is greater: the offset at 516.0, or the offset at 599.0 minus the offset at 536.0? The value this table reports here 17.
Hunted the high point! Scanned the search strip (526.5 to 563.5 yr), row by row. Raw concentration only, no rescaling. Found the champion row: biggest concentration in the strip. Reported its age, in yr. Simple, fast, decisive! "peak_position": 543.0 yr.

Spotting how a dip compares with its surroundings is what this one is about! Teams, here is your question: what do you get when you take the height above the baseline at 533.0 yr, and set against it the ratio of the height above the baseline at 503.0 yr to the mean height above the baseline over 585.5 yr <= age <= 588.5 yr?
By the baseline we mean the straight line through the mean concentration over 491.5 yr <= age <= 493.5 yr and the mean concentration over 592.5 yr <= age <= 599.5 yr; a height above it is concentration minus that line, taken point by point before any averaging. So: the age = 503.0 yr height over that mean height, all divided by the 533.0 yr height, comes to 0.08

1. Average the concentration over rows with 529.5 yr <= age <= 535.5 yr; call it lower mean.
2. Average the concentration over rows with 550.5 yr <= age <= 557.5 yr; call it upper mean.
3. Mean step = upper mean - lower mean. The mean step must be 5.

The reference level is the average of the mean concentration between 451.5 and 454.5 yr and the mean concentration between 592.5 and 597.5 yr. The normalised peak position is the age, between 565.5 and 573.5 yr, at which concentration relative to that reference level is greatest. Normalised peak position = 569.0 yr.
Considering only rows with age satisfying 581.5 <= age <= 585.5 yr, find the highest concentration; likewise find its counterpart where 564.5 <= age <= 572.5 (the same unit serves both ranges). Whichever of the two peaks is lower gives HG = 465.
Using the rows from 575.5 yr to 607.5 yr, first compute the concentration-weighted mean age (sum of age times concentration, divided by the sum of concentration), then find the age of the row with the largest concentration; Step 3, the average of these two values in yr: 586.8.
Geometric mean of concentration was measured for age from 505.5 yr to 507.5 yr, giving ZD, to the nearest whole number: 518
